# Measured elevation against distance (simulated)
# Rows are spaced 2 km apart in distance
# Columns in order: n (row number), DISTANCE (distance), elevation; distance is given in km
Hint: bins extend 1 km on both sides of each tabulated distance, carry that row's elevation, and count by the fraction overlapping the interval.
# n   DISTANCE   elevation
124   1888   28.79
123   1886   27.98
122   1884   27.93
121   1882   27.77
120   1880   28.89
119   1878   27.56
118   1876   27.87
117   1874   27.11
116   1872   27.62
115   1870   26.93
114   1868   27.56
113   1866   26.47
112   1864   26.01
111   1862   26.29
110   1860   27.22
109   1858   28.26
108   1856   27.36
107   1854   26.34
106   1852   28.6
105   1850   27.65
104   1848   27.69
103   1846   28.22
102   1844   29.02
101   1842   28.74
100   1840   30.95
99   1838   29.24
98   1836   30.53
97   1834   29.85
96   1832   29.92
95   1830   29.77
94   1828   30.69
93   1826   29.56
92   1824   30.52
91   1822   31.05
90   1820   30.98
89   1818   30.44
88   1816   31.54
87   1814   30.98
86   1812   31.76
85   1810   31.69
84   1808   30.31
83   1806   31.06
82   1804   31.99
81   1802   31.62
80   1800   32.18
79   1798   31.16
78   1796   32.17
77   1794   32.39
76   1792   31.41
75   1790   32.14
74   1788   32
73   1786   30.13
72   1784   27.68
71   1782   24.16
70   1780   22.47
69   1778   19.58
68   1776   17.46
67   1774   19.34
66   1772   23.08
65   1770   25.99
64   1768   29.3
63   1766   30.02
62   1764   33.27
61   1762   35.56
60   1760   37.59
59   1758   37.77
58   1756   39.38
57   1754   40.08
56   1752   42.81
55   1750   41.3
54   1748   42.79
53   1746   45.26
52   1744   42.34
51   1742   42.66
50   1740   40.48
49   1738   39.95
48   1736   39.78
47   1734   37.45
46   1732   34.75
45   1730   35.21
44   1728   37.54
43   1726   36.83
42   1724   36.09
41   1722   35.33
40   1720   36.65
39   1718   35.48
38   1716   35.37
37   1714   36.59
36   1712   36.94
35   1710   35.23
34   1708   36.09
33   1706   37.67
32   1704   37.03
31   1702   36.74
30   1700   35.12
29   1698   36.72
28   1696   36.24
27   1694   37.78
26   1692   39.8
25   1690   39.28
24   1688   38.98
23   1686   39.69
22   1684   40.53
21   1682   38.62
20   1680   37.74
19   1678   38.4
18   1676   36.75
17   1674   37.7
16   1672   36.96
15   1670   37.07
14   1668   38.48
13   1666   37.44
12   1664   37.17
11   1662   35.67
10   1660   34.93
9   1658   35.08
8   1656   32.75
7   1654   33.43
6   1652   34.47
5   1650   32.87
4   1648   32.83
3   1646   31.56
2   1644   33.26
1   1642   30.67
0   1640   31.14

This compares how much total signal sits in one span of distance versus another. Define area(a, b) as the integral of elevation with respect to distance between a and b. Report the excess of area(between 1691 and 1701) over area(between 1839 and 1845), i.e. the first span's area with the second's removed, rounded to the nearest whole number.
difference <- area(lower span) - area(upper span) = 194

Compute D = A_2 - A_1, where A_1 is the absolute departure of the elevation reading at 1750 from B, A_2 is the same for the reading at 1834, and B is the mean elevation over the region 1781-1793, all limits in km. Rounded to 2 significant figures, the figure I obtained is -11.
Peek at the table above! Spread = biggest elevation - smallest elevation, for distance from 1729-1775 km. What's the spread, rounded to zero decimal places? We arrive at 26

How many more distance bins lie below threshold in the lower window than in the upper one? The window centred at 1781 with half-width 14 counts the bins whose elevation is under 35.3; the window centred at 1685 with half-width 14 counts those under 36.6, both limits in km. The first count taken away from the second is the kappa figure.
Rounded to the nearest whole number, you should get -13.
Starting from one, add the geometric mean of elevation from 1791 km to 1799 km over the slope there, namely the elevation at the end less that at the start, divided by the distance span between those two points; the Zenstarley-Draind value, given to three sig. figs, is -762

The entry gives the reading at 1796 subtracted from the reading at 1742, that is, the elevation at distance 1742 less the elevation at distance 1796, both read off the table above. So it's 10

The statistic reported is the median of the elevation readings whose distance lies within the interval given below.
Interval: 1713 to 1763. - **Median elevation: 38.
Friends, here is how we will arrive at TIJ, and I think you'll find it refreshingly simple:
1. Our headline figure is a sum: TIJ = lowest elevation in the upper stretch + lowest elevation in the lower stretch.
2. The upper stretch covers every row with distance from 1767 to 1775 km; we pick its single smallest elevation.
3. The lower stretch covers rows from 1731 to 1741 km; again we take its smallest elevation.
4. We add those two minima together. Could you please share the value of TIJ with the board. 54.1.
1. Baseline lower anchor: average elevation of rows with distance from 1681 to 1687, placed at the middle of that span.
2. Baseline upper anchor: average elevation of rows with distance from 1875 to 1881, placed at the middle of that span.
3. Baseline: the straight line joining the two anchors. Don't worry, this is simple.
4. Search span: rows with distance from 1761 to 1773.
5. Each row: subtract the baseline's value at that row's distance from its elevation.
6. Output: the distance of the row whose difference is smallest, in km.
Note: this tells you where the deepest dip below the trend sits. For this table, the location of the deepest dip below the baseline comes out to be 1772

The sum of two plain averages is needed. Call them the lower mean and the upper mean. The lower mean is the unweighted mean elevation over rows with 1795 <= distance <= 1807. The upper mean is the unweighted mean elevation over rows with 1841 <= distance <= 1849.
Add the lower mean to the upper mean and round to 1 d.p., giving 60.1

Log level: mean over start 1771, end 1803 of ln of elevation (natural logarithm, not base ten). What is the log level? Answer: 3.29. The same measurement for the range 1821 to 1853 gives 3.38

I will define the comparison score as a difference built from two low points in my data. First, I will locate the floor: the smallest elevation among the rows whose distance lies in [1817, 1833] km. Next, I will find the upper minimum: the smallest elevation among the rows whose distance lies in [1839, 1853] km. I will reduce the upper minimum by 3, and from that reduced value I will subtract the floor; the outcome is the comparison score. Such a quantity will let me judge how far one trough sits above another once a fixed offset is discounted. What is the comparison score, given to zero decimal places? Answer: -5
